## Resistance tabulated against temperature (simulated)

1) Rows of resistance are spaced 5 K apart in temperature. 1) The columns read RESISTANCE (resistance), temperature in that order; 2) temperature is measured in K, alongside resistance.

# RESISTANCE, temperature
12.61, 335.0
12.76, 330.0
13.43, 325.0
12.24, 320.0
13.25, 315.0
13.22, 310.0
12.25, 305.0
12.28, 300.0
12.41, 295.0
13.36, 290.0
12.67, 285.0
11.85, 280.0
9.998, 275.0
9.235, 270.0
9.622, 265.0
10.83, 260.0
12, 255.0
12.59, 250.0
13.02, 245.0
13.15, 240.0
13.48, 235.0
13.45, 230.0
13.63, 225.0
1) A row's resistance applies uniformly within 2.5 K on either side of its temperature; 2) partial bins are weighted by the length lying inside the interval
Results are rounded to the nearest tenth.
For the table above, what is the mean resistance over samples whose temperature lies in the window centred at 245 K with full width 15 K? 12.9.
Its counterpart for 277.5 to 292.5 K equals 12.6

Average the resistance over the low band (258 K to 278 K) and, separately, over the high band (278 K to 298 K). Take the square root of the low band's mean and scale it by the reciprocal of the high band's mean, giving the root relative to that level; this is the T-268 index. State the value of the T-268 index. 0.251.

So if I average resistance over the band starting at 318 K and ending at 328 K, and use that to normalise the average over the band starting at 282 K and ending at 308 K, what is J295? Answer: 0.98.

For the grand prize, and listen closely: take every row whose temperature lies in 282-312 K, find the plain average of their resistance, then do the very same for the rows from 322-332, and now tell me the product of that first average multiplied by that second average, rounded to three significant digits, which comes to 166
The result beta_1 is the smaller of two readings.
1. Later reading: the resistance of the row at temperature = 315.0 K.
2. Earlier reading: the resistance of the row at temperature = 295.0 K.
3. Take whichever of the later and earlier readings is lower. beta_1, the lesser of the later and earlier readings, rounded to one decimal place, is 12.4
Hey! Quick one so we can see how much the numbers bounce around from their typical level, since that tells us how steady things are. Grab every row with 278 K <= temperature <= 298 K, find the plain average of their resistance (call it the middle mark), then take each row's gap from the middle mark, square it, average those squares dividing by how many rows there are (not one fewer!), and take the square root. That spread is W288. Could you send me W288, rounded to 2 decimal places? 0.54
